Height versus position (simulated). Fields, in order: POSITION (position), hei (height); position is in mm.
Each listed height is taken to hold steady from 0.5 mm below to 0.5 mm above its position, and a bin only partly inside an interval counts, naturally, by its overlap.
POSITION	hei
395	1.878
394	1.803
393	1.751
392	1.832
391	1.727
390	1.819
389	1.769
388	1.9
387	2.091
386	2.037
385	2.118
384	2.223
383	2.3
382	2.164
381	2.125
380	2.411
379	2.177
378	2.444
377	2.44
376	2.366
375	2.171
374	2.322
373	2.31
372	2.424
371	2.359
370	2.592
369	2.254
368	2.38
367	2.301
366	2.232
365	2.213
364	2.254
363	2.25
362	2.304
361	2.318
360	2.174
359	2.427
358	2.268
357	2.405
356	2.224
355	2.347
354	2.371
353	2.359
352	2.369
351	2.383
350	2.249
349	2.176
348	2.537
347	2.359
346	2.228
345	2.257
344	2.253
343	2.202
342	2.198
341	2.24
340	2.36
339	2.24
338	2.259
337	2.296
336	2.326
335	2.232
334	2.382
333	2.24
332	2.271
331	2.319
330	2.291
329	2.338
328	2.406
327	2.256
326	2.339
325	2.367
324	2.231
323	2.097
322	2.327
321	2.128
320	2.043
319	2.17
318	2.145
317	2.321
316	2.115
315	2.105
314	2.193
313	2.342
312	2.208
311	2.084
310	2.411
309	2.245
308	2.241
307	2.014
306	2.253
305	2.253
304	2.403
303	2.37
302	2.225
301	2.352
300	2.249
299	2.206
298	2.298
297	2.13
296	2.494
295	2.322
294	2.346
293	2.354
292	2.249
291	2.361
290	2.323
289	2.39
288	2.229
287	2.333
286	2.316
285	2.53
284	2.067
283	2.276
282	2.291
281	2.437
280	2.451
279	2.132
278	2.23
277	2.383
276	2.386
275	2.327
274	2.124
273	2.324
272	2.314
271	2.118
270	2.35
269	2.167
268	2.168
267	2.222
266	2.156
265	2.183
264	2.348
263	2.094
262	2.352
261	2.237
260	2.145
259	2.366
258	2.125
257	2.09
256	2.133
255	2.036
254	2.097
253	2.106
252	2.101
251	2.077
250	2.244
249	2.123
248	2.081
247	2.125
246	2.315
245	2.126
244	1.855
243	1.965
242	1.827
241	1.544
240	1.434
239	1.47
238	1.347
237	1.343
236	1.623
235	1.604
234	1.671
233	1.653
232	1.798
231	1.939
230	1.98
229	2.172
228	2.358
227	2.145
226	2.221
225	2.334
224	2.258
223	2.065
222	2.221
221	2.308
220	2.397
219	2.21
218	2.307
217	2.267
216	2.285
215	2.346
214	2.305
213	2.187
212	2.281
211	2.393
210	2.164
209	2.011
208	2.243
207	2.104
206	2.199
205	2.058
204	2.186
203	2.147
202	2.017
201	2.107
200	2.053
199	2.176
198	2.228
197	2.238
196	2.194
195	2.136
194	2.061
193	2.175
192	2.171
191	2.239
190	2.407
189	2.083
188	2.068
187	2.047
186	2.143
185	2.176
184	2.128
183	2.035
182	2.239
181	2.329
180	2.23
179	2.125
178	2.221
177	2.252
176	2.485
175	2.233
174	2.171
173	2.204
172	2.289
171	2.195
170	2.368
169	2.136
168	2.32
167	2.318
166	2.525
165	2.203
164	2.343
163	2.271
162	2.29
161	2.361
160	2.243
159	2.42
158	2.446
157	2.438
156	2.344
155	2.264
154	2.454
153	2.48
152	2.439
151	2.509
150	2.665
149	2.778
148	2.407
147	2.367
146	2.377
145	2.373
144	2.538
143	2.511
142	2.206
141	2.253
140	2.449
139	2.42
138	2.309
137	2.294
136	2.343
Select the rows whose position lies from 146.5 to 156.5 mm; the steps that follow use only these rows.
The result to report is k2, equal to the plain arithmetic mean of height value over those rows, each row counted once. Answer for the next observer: 2.5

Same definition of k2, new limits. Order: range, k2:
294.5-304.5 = 2.3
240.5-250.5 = 2.0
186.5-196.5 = 2.2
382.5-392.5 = 2.0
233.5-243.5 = 1.6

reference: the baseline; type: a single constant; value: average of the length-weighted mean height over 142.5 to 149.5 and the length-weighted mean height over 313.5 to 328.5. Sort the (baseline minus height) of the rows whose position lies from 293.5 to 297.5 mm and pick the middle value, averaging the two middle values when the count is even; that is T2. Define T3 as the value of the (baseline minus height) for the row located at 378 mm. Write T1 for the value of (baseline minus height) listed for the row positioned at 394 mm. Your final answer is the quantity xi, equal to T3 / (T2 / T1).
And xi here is -3.9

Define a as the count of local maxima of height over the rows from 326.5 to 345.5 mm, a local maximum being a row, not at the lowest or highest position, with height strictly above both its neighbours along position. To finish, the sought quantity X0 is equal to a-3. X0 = 2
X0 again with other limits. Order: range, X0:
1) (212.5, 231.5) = 2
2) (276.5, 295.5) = 3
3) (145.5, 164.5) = 1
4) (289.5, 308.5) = 3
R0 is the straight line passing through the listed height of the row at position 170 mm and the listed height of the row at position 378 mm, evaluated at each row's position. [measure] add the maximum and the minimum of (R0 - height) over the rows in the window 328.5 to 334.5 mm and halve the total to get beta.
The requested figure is 0.117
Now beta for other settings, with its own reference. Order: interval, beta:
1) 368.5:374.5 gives 0.018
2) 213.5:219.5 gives 0.107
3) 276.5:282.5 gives 0.117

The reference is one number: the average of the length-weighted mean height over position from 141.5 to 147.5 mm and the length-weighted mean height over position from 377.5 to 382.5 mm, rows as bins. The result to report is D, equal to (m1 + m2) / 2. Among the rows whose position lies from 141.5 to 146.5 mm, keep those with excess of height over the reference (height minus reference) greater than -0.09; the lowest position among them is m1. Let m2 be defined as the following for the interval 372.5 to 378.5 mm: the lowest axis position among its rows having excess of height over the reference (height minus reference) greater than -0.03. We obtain 258.0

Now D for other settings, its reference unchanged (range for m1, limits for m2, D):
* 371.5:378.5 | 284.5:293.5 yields 328.5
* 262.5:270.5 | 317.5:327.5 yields 293.0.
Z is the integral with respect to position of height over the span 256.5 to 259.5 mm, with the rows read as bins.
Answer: 6.58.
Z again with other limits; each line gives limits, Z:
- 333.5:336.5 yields 6.94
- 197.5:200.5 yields 6.46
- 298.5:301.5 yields 6.81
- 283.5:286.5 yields 6.91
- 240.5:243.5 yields 5.34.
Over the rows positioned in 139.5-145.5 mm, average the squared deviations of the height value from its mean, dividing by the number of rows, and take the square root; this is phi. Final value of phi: 0.12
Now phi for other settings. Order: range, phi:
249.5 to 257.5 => 0.06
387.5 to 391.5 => 0.06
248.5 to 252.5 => 0.06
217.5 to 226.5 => 0.09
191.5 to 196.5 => 0.05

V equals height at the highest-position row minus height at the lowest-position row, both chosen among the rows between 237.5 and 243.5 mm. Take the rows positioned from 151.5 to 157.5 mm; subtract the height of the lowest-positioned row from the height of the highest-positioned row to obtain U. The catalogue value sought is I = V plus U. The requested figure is 0.62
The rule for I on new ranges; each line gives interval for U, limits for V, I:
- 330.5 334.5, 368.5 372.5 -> 0.23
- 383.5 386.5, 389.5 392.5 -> -0.17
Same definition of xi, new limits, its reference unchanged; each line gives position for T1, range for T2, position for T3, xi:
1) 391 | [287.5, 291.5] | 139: -8.2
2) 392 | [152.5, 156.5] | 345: -0.9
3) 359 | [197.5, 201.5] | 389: -0.2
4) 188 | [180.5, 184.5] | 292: 0.2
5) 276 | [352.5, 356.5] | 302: 0.9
